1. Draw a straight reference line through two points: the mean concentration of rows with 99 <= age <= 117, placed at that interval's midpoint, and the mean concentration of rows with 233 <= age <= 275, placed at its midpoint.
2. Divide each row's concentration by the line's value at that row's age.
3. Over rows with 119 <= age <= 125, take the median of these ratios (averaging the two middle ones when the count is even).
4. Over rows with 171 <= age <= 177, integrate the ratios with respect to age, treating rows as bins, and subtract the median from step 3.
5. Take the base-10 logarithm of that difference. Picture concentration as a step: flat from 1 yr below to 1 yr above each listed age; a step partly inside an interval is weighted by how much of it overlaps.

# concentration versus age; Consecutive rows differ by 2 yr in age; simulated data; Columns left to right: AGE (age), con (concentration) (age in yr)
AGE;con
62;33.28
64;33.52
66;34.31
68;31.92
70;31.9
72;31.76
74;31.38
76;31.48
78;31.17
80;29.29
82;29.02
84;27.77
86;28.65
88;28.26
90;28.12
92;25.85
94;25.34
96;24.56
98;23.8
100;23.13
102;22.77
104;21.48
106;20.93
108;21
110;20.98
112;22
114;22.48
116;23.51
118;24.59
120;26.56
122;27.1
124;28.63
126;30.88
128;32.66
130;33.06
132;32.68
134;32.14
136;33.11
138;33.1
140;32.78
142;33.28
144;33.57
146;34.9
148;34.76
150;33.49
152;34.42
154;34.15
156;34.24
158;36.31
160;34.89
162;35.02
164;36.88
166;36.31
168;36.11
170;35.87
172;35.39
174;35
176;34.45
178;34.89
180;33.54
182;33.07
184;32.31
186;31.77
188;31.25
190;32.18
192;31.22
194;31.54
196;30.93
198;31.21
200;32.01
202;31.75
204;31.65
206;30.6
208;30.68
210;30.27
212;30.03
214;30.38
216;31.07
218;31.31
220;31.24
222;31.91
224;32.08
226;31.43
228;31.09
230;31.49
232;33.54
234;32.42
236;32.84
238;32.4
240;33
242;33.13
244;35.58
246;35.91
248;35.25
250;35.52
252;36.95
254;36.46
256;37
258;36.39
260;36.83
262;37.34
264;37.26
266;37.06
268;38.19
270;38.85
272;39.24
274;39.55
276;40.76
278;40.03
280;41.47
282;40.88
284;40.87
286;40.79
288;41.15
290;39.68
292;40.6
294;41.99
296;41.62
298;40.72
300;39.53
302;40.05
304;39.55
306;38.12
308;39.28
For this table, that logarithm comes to 0.79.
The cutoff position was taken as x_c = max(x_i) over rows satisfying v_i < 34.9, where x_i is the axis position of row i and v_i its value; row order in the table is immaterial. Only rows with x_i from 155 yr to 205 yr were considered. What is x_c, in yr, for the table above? 204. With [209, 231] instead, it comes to 230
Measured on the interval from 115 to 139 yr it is 138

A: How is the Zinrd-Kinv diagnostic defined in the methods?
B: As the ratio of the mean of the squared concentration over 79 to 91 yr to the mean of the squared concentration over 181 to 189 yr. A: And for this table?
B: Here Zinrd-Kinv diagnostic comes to 0.79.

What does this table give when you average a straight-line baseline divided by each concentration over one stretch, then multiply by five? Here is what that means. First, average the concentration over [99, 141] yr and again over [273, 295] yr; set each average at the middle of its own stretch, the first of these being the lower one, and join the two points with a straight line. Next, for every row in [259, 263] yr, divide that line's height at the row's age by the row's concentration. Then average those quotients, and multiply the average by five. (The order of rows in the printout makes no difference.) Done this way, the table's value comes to 5.23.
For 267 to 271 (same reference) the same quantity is 5.12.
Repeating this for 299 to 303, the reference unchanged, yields 5.29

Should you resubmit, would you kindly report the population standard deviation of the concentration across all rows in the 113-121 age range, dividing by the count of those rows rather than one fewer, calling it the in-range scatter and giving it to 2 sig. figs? 1.5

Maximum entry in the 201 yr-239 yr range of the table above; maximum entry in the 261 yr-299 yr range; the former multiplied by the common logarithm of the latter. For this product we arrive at 54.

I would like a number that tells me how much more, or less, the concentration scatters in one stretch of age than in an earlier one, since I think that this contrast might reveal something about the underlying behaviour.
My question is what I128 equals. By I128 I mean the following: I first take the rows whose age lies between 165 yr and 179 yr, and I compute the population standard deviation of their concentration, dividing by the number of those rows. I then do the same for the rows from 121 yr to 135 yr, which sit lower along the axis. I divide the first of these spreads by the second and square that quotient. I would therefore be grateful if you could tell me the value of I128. 0.09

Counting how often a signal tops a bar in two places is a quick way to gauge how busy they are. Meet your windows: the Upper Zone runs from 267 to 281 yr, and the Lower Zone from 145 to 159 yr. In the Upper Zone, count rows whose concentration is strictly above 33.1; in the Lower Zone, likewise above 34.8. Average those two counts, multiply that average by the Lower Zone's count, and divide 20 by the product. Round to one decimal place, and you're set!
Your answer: 2.2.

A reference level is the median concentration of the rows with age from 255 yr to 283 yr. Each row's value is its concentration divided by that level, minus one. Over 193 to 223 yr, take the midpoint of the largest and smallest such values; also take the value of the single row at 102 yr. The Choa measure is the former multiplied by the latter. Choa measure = 0.080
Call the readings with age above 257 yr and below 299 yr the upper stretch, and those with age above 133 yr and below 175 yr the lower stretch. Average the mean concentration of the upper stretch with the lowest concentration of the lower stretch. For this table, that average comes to 35.9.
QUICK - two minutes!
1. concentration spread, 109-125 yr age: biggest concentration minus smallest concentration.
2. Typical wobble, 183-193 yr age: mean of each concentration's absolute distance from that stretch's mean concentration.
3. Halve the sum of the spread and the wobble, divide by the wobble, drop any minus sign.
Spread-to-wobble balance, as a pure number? 9.9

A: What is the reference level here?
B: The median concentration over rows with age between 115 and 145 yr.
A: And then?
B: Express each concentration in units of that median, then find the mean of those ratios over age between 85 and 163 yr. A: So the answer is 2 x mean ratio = 1.77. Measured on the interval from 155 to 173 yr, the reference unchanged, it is 2.18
